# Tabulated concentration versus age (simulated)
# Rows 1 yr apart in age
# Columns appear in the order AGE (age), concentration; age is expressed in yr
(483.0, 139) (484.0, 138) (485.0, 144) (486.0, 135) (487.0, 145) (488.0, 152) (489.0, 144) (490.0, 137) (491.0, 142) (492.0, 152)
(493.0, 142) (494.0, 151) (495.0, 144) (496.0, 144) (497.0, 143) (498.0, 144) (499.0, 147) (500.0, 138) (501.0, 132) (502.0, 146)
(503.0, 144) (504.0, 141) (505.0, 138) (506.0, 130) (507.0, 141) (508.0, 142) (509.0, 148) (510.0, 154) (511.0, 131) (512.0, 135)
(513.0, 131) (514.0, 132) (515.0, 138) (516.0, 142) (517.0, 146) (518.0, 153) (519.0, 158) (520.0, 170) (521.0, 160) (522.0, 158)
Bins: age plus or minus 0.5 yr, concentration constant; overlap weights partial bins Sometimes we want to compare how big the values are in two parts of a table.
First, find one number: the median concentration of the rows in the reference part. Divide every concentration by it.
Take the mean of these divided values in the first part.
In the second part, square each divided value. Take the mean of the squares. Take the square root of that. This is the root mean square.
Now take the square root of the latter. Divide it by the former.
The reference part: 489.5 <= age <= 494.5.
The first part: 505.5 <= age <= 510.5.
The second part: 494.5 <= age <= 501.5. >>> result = 0.99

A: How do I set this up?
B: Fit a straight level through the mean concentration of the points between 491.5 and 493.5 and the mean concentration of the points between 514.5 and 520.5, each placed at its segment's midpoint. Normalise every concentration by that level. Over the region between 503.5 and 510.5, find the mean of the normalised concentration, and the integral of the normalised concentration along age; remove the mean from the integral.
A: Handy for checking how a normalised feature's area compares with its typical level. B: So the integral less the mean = 5.7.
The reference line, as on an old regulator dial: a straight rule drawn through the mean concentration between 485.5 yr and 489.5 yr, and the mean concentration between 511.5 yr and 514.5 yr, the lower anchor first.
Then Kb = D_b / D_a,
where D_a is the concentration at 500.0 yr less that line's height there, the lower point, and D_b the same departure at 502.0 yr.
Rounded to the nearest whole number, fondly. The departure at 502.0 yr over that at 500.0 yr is -19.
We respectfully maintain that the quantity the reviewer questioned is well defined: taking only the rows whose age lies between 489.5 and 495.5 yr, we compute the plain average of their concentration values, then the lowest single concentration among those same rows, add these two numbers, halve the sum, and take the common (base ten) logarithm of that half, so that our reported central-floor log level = 2.15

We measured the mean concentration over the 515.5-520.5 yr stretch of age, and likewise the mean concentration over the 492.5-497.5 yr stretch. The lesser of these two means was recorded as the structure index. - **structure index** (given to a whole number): 145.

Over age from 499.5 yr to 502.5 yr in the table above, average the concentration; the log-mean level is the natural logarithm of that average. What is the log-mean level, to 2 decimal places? 4.93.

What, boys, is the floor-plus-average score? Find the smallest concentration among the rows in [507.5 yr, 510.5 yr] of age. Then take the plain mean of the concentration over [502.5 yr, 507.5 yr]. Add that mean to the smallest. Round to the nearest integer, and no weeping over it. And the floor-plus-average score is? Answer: 281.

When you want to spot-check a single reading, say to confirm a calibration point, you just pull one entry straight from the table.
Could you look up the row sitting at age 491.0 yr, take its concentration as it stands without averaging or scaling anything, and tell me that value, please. 142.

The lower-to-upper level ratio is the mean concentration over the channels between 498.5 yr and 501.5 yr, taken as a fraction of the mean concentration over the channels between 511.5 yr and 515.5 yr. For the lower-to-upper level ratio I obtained 1.037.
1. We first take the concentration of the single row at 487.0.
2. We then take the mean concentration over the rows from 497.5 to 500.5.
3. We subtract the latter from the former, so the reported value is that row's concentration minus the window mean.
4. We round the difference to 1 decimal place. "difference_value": 2.0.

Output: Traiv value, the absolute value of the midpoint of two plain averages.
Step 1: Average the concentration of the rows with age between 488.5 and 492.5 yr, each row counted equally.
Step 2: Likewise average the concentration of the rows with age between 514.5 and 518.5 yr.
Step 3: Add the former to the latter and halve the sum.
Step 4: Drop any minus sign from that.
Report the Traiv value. 144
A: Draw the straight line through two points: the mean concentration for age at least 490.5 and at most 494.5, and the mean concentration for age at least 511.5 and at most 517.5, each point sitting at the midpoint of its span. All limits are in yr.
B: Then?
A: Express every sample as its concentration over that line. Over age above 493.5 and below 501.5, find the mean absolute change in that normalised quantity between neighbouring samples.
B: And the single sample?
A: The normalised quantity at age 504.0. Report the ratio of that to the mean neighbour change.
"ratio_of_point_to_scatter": 38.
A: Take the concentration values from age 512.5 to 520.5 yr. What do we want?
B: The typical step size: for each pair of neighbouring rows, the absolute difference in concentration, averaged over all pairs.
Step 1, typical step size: 5.6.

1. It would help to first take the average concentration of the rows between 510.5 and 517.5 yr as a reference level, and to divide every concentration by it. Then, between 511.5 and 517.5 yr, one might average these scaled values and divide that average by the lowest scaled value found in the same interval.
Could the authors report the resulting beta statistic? 1.05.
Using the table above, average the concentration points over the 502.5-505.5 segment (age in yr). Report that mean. 141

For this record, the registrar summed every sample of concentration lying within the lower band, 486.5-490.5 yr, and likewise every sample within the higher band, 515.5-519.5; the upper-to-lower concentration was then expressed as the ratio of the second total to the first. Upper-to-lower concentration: 1.04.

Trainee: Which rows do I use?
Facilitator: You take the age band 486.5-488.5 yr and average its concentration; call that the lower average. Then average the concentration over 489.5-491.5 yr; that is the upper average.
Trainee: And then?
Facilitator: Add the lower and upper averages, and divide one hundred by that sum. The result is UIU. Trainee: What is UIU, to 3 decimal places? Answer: 0.347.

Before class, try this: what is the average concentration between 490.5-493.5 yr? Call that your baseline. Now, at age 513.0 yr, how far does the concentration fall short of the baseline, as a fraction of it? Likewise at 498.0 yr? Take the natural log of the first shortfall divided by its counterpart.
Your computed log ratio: 2.4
